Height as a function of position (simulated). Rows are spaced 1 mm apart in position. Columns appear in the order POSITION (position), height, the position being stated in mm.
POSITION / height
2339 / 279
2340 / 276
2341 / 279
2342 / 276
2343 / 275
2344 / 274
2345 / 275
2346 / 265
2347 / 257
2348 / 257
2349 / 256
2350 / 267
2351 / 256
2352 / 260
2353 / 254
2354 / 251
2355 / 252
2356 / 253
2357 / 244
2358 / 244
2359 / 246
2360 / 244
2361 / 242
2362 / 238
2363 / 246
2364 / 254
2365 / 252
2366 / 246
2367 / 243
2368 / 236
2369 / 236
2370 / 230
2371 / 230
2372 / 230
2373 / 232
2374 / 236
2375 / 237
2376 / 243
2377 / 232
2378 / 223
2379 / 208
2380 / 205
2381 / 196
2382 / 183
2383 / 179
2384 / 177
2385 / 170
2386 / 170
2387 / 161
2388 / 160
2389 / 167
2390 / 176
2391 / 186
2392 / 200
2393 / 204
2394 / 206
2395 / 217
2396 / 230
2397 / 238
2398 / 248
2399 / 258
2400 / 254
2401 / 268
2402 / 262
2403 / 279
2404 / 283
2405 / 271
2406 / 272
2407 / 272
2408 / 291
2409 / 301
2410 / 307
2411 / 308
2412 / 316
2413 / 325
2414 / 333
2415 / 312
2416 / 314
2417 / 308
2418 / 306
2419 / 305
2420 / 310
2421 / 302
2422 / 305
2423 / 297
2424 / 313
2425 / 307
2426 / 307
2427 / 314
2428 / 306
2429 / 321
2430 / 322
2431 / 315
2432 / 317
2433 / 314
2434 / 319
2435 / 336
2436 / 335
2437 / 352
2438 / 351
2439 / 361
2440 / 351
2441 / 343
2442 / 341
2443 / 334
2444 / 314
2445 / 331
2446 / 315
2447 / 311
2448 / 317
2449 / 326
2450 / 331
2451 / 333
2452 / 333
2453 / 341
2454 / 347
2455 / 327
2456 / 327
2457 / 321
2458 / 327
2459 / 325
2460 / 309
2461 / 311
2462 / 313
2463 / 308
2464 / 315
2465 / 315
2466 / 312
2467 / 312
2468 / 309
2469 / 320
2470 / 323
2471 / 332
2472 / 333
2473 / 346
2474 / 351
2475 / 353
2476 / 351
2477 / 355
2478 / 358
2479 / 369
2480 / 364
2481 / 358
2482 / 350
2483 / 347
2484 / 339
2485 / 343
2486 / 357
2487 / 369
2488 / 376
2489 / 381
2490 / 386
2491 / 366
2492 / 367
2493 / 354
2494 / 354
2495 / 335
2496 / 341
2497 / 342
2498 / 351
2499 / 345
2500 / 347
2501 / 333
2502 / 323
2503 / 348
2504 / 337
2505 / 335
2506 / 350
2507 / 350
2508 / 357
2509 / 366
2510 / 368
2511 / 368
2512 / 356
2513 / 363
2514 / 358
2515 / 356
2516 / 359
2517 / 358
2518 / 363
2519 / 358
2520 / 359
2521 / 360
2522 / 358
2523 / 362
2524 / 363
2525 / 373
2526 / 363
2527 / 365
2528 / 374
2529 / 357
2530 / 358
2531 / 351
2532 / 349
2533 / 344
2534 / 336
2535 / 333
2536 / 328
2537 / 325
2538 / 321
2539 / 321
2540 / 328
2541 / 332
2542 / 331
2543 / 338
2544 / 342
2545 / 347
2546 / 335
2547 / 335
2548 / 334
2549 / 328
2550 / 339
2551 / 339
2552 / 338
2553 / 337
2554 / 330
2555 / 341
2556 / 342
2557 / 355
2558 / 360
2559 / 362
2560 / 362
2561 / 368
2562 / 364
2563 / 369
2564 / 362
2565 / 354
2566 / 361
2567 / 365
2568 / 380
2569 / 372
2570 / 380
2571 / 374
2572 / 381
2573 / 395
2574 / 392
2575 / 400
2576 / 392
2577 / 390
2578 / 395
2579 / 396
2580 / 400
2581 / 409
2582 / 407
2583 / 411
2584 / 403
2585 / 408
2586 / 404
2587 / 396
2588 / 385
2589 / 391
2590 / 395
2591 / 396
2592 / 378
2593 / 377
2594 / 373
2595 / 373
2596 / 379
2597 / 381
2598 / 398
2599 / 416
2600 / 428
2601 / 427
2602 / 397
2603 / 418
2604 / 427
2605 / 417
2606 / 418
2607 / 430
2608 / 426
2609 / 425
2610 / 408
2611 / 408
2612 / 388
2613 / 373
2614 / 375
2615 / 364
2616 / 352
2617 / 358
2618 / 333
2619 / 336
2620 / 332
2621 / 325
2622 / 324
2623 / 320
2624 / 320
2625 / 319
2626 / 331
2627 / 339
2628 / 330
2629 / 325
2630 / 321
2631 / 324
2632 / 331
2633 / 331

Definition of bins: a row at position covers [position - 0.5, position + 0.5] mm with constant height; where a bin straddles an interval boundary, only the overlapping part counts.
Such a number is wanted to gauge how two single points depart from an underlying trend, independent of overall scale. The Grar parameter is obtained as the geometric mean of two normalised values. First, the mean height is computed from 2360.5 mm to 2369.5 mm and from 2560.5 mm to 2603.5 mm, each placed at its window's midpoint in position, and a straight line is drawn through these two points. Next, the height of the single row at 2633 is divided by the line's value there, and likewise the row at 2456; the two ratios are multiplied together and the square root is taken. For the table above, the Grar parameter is 0.92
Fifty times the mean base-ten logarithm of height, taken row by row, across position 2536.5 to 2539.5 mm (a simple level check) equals 125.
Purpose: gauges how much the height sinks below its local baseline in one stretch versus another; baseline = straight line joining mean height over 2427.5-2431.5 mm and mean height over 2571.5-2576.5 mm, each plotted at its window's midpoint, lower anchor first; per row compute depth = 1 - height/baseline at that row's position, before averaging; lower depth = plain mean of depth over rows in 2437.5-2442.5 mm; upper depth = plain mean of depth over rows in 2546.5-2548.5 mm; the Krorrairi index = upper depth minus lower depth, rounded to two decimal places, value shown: 0.20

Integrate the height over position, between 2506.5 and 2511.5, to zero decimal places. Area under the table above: 1809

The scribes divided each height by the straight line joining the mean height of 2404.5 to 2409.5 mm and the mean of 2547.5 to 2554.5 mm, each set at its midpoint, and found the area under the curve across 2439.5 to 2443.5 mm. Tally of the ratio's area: 4.65 mm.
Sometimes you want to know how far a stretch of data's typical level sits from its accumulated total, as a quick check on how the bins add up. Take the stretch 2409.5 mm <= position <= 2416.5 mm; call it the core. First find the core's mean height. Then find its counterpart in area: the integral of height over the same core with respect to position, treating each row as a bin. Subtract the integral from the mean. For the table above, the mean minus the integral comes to -1899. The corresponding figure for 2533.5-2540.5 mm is -1965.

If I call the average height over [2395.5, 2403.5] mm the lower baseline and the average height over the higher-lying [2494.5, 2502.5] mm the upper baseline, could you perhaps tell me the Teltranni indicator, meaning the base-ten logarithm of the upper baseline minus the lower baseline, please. 1.93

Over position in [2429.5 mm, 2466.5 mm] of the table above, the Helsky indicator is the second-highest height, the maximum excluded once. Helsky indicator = 352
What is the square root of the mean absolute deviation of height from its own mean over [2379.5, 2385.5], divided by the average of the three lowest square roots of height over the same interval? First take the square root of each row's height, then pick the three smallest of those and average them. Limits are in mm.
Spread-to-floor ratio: 0.24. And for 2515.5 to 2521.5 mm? 0.06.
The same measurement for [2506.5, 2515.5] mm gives 0.12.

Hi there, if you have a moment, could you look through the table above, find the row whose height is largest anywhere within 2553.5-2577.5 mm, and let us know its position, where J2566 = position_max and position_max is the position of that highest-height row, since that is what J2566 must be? 2575 mm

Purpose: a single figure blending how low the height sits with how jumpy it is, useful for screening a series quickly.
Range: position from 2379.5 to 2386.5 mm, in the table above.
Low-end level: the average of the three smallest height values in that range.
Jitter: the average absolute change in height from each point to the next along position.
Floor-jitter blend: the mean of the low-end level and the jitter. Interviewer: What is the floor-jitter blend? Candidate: 89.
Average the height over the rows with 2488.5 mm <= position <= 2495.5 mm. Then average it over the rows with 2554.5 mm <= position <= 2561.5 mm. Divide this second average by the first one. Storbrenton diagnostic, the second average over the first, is 0.98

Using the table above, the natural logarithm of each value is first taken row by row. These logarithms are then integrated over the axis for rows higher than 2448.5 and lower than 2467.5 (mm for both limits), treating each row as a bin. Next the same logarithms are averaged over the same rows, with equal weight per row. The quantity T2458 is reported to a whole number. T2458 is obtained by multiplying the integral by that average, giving 634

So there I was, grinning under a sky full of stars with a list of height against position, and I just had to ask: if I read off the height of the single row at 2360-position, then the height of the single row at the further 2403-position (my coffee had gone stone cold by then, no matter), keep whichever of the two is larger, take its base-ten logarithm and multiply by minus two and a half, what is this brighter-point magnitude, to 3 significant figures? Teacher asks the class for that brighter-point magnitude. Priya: -6.11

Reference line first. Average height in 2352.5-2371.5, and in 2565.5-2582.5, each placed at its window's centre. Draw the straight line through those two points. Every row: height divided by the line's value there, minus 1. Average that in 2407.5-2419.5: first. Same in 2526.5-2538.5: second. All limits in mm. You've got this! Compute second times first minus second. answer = 0.035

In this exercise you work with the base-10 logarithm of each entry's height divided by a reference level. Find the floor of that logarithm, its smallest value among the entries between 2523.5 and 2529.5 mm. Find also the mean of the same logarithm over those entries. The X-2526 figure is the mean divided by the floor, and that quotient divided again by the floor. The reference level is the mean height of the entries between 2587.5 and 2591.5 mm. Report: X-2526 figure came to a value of -18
